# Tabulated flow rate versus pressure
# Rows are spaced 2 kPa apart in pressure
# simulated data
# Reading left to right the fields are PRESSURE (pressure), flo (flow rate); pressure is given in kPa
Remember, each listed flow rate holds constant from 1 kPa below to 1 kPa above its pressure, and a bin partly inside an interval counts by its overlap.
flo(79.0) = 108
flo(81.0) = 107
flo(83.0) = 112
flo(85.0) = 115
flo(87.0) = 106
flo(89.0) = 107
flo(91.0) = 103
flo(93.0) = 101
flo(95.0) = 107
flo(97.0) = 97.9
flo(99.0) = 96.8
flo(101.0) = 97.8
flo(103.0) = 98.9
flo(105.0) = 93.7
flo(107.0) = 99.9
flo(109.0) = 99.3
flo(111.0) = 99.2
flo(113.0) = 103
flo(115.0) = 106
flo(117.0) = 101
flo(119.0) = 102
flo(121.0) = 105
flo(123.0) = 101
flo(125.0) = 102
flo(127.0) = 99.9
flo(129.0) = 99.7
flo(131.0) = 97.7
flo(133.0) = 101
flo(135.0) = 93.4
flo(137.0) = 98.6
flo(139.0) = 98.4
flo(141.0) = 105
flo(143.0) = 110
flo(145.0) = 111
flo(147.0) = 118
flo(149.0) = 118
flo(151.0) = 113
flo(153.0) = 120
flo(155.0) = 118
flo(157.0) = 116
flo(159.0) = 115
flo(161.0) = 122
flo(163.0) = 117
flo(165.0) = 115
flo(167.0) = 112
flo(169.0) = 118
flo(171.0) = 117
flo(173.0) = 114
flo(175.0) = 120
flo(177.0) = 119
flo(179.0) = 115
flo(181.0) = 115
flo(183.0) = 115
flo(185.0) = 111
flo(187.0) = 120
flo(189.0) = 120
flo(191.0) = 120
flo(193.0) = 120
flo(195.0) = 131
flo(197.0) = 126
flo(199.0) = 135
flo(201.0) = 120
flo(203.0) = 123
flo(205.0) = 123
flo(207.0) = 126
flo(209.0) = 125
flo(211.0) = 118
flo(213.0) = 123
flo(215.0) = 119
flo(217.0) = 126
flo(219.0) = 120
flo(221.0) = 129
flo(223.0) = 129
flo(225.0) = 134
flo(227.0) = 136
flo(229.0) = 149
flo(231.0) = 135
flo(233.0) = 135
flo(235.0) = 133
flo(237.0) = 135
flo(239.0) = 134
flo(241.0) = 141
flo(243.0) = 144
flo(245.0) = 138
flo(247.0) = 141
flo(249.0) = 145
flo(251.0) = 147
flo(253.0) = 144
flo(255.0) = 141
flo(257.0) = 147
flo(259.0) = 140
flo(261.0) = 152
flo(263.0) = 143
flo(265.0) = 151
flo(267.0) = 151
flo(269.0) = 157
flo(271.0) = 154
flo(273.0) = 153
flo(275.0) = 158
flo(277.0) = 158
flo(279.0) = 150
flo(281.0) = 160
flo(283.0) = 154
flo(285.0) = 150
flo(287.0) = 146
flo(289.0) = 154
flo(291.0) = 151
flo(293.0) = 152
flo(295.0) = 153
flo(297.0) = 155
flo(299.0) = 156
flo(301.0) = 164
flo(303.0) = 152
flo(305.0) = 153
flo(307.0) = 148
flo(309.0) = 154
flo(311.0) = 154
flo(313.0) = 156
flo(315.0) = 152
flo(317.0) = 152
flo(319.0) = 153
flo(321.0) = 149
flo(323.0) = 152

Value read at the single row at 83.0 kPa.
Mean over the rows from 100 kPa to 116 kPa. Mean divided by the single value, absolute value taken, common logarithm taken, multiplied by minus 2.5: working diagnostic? 0.13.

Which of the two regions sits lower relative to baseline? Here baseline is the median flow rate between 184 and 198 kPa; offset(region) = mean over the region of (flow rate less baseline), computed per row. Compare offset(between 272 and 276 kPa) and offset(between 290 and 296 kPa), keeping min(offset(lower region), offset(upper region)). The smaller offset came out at 32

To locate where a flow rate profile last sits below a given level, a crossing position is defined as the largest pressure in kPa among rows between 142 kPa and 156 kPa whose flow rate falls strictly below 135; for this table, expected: 155.0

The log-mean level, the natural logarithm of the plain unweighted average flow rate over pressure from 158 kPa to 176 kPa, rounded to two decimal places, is 4.76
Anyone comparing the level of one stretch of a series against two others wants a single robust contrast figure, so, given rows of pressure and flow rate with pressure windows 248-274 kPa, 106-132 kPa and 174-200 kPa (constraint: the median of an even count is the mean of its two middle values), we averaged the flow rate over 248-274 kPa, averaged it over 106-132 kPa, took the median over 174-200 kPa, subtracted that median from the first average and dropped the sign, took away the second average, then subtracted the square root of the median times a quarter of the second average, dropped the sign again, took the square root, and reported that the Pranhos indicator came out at 11.3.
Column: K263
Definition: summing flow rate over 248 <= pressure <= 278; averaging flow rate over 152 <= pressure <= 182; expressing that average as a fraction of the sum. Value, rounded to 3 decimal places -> 0.052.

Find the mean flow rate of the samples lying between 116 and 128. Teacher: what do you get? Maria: 102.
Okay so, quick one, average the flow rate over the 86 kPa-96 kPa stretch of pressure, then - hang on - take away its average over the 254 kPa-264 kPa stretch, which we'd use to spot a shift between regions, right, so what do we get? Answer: -40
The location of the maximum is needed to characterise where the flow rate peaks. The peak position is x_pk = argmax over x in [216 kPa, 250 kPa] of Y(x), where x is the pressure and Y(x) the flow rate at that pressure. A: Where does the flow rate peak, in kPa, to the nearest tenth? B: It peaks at 229.0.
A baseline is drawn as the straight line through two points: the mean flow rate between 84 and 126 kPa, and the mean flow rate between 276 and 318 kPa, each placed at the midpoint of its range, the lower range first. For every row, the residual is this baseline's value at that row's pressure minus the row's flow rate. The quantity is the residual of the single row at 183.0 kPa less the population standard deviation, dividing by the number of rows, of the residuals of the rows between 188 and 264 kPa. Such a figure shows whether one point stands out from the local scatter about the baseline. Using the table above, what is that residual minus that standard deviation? 2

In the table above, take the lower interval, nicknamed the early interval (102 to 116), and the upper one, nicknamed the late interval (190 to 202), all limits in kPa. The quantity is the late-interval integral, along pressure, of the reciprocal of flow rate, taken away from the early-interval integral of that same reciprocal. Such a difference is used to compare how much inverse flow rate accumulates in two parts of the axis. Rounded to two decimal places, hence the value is 0.04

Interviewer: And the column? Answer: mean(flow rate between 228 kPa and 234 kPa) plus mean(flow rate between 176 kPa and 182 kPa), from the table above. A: 256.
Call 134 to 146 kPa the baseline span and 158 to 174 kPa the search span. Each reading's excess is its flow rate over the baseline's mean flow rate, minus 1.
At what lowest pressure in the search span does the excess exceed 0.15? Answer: 161.0 kPa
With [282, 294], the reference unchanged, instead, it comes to 283.0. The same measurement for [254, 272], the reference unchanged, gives 255.0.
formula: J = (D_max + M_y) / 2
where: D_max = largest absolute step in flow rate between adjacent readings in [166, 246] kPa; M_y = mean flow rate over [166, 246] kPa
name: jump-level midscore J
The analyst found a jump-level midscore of 70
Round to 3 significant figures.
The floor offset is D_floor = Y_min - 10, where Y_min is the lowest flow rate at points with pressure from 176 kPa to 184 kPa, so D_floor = 105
